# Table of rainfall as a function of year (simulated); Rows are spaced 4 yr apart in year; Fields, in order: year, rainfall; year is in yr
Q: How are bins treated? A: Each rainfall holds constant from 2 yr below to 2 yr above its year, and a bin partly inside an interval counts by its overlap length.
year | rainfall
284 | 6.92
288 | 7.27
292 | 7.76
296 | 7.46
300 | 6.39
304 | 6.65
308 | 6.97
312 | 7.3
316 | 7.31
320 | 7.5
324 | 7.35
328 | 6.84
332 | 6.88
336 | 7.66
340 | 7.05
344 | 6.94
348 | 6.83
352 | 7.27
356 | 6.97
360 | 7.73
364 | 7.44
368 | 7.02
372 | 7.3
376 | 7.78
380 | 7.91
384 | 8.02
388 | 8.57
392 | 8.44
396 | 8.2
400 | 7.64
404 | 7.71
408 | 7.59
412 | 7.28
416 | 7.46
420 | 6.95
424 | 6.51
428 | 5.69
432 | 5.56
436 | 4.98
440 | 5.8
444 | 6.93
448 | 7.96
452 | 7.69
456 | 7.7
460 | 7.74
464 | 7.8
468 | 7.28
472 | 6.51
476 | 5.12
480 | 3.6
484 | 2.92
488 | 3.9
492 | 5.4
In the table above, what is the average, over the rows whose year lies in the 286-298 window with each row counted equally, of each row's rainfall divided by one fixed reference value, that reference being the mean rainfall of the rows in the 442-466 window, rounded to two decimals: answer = 0.98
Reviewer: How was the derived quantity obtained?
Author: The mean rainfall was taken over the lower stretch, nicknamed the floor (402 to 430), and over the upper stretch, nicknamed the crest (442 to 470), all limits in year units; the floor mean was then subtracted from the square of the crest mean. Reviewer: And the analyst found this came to 51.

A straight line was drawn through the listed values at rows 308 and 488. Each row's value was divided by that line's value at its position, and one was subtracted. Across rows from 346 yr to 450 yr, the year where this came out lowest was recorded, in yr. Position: 436 yr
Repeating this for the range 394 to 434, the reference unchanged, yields 432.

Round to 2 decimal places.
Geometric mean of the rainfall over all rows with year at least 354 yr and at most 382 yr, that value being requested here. 7.44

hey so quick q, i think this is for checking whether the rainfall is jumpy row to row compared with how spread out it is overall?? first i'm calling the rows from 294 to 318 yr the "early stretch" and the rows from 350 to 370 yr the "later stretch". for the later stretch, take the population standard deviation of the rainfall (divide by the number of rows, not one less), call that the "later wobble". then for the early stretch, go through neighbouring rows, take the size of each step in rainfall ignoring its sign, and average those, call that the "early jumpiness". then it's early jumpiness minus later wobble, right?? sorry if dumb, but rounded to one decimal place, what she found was 0.1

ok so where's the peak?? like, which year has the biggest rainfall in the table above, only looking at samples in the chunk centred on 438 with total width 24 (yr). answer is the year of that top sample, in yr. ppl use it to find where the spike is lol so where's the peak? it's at 448 yr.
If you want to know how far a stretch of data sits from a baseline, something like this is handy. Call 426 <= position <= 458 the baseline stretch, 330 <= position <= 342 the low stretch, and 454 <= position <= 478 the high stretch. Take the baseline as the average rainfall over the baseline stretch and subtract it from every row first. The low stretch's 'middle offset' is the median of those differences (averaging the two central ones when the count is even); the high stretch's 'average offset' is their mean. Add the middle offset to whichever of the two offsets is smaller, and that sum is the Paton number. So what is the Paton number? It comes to 1.0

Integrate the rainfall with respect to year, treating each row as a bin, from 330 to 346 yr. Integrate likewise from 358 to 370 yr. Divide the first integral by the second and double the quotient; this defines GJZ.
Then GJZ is 2.6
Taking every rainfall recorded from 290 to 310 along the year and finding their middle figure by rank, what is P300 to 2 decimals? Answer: 6.97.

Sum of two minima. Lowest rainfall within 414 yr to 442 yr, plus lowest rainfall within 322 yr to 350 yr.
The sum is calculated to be 11.81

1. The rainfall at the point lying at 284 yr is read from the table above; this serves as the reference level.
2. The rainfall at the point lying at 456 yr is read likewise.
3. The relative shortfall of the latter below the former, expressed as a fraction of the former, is -0.113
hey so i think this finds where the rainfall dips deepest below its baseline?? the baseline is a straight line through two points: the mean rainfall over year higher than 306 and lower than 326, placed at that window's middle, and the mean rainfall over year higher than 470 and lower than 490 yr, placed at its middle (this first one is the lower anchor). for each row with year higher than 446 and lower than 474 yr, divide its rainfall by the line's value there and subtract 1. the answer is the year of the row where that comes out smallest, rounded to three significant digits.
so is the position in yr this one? 472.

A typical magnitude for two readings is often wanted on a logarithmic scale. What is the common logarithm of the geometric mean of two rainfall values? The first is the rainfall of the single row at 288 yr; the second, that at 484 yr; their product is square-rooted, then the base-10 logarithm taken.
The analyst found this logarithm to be 0.663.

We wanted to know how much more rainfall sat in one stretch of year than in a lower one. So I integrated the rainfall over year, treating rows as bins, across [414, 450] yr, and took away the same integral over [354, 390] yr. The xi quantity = -44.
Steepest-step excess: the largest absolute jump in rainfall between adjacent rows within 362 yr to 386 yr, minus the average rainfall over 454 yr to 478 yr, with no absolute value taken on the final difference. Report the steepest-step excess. -6.5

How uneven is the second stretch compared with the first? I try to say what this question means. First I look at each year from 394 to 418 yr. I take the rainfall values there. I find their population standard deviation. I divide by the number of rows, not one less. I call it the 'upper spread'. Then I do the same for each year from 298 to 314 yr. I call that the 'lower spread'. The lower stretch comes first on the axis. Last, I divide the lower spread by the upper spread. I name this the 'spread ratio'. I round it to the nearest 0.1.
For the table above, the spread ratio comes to 1.2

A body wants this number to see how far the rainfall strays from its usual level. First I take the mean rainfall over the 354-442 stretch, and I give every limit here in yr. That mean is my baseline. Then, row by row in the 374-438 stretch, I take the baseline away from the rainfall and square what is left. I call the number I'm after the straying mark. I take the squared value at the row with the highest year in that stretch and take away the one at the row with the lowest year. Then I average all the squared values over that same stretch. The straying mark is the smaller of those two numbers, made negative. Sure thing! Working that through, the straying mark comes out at -1.1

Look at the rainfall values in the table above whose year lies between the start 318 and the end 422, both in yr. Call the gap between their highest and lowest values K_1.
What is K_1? 1.7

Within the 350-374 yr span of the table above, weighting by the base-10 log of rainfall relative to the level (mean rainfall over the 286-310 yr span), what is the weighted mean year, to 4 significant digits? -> 362.0 yr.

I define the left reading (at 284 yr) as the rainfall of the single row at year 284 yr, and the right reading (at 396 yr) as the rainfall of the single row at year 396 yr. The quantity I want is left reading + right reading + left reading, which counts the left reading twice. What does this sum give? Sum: 22.0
